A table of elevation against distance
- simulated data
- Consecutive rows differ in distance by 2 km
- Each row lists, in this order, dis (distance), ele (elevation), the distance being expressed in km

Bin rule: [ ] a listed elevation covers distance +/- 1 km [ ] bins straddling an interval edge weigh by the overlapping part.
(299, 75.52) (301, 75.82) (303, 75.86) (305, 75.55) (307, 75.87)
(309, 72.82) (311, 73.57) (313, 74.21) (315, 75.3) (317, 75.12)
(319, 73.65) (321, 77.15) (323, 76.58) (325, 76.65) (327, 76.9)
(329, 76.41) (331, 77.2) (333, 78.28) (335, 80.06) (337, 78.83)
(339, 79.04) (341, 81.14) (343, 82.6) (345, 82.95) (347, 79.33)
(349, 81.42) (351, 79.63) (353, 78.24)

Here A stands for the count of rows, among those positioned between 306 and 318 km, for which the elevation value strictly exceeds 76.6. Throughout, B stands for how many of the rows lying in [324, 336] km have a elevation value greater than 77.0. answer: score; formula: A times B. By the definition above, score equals 0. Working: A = 0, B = 3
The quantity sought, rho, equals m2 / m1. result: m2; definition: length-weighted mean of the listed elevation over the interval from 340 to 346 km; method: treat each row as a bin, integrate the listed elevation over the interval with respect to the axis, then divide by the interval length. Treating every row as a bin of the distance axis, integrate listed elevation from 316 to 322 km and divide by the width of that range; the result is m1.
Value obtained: 1.09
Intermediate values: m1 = 75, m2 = 82.2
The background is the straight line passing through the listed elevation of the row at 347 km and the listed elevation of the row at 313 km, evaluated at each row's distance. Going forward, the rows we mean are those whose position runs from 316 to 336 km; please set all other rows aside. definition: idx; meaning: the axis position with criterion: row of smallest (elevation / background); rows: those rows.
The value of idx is 319 km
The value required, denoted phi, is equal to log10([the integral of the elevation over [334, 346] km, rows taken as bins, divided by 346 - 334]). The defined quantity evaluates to 1.91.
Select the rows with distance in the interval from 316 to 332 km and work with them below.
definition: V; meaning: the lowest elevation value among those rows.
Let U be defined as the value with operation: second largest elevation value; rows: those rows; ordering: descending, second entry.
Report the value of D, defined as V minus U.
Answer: -3.5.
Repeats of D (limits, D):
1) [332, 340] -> -0.8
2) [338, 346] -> -3.6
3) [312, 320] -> -1.5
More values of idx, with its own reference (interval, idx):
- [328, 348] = 329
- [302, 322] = 319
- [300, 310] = 309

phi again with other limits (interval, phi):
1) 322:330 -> 1.88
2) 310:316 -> 1.87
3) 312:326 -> 1.88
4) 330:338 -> 1.90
